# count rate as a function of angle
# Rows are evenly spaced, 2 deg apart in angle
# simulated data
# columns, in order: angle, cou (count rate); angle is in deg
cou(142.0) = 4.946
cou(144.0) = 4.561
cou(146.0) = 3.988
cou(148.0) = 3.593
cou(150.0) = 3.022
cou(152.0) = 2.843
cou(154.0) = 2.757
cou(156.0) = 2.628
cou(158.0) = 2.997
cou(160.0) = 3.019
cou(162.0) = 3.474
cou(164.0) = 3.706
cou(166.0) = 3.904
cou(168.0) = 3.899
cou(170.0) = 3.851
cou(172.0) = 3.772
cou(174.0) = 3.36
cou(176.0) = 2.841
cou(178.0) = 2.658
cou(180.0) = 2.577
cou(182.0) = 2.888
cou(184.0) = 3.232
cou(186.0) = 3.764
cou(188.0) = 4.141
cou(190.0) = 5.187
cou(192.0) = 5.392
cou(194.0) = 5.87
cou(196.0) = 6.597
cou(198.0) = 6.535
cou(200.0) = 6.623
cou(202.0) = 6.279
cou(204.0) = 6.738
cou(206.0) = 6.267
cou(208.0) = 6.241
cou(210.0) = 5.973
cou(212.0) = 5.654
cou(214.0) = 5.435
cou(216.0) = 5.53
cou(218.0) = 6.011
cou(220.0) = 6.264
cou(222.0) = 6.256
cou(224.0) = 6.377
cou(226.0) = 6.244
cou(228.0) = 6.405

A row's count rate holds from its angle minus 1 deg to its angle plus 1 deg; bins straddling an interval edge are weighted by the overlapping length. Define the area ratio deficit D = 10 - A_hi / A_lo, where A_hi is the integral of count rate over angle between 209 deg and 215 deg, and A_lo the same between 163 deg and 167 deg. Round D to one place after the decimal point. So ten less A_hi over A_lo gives 7.8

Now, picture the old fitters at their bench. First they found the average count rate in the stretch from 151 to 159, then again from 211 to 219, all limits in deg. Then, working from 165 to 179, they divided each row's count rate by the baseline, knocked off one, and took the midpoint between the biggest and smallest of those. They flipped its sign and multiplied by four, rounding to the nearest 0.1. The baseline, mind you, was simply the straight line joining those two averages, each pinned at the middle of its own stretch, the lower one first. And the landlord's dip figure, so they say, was 0.3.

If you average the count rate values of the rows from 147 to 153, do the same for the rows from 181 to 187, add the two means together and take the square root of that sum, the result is 2.54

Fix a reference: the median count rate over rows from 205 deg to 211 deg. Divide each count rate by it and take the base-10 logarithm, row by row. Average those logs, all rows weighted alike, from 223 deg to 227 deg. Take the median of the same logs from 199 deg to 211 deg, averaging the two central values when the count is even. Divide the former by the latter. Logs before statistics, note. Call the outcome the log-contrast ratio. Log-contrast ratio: 2.2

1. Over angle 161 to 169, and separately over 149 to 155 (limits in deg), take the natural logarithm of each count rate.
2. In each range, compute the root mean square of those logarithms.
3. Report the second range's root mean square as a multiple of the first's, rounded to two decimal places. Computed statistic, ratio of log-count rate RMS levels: 0.80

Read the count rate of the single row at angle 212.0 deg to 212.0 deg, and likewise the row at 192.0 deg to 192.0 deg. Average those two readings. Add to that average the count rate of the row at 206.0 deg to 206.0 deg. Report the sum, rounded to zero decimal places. 12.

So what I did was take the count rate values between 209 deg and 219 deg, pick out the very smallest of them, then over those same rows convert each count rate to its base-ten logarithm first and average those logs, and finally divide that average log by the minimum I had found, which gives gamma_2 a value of 0.139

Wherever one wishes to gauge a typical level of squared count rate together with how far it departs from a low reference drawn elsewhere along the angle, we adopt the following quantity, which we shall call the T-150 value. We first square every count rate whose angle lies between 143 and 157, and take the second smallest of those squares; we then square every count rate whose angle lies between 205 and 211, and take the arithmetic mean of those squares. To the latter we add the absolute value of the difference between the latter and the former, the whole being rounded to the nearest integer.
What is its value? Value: 68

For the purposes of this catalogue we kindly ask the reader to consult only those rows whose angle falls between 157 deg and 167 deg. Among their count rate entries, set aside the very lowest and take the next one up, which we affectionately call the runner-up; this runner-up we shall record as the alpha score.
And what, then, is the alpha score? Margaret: 3.019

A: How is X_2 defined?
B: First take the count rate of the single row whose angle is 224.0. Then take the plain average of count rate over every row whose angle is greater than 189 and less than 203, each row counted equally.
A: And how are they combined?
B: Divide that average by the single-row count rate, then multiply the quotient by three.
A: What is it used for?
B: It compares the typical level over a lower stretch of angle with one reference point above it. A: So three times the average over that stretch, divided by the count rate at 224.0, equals 2.86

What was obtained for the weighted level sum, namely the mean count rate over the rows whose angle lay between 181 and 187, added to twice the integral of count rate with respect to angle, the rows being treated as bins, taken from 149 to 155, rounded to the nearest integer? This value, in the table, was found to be 38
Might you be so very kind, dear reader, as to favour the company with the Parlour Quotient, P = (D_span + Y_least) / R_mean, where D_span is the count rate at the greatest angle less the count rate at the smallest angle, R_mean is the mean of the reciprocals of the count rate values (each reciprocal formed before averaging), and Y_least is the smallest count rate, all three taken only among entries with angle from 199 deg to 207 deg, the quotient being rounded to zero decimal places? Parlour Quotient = 38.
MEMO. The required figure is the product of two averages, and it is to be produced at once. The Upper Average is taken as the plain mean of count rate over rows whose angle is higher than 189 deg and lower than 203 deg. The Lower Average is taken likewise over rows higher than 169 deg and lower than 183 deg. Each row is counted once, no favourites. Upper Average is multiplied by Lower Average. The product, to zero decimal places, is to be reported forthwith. 19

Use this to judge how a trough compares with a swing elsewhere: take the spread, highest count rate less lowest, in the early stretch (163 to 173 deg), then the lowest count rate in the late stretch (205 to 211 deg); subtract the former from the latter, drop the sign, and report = 5.8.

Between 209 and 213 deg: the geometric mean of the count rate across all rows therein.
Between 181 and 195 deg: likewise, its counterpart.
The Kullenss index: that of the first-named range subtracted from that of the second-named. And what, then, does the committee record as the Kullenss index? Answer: -1.6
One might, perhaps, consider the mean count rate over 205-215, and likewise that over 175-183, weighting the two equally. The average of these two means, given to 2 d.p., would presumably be 4.33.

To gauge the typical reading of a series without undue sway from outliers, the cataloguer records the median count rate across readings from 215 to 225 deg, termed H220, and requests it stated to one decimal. 6.3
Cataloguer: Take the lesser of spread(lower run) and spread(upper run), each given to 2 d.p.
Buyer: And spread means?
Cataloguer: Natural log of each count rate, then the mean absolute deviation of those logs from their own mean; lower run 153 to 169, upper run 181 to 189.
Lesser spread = 0.13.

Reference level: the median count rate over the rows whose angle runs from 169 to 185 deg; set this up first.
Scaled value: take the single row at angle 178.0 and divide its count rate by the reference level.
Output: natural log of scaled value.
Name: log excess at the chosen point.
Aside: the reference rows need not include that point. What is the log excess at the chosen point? -0.1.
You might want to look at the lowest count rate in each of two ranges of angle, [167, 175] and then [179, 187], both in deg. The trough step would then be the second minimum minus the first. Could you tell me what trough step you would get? -0.8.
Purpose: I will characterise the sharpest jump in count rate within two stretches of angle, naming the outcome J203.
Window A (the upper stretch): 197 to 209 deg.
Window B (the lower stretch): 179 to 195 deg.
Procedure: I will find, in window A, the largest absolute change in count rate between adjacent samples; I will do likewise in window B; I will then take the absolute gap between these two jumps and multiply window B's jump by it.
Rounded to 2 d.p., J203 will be 0.60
